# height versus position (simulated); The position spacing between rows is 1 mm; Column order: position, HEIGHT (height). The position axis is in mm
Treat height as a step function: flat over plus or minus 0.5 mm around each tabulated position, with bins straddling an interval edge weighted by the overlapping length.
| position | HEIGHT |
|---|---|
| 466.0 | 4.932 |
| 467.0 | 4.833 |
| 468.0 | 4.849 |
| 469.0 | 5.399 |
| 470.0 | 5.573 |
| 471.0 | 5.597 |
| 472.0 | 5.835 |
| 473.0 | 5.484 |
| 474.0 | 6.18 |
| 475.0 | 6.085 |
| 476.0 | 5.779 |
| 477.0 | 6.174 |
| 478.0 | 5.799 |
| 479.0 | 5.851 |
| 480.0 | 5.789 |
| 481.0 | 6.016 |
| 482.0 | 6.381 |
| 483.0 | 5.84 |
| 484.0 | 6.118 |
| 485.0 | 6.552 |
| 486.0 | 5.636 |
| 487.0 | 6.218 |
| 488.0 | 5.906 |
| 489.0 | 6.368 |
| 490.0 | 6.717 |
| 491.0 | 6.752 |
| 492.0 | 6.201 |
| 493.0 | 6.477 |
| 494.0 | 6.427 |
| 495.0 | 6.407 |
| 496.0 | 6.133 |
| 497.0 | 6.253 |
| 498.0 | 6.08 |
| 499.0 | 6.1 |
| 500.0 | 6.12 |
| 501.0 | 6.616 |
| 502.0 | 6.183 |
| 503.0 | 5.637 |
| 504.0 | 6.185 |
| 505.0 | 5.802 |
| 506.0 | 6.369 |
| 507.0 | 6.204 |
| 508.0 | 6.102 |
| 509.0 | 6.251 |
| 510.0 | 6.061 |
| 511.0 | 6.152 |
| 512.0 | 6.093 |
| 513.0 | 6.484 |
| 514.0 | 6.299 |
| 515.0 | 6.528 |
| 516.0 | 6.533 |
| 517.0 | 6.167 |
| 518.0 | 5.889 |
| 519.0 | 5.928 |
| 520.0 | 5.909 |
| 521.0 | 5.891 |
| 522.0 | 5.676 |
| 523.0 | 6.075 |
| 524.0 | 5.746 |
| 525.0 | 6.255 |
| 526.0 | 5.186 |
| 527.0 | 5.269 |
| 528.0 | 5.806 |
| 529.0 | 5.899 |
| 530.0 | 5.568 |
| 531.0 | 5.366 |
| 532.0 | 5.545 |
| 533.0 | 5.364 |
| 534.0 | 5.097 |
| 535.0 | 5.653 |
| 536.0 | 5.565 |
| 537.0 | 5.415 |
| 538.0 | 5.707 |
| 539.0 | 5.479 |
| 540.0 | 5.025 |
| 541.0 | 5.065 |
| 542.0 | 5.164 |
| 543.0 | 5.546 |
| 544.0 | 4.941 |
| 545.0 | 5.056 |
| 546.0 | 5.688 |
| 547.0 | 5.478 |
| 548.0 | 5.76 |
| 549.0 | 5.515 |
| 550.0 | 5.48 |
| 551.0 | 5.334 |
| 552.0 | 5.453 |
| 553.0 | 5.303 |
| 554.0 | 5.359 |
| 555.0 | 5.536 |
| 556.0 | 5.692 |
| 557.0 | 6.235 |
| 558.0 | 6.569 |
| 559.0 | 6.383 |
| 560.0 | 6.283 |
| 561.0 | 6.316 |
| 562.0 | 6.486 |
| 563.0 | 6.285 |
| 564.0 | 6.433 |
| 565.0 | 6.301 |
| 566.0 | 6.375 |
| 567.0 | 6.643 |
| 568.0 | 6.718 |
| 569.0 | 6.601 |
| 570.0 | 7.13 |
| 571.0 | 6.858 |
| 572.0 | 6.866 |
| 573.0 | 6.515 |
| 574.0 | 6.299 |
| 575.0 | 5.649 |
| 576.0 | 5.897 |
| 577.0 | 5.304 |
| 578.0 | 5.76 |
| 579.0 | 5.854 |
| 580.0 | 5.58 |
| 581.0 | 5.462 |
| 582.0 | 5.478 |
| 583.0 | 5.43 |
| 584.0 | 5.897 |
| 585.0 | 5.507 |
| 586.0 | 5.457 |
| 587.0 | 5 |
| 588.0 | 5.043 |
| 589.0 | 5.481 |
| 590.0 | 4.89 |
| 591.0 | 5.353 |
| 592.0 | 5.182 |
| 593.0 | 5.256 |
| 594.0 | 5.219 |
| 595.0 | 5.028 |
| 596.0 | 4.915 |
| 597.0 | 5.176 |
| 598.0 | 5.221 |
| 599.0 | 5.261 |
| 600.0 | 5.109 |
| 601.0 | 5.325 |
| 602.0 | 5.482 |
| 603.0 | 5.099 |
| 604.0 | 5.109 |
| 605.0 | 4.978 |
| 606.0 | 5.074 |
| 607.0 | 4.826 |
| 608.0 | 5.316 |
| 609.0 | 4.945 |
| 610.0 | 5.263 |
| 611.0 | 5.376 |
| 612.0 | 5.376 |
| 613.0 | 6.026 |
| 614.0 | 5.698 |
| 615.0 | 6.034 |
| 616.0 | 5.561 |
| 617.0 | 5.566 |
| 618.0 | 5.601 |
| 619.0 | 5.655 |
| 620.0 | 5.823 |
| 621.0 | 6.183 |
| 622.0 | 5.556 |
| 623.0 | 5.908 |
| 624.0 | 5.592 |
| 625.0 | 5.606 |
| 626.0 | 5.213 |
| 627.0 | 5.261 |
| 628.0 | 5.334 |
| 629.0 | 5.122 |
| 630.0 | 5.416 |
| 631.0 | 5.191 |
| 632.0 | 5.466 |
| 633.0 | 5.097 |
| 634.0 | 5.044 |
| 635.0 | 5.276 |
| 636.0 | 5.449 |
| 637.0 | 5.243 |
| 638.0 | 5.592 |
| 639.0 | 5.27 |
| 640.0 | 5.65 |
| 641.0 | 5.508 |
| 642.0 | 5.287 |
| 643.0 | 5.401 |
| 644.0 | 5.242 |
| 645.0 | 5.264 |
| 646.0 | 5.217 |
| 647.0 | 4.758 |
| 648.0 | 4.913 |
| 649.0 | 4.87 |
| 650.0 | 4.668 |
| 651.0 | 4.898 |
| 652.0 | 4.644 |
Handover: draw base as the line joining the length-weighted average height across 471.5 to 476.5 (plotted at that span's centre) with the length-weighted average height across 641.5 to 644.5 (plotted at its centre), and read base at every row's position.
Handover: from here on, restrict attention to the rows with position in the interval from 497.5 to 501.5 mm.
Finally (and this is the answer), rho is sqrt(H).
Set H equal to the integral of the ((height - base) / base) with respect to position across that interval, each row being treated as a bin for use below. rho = 0.55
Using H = 0.31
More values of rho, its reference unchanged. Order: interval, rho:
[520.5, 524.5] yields 0.31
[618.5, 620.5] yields 0.36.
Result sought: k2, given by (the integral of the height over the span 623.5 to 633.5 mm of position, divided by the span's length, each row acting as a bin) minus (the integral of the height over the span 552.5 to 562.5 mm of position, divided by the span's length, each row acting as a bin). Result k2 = -0.69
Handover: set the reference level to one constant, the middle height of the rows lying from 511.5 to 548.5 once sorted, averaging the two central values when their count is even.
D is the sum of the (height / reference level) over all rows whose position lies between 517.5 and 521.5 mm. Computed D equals 4.16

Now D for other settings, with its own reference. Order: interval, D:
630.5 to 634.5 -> 3.66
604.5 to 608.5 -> 3.56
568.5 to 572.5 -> 4.84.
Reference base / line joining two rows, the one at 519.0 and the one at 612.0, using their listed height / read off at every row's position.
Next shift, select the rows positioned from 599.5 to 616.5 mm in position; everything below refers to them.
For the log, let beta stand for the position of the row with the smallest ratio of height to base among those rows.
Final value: 607.0 mm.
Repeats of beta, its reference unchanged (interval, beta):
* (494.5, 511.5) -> 503.0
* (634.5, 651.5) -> 650.0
